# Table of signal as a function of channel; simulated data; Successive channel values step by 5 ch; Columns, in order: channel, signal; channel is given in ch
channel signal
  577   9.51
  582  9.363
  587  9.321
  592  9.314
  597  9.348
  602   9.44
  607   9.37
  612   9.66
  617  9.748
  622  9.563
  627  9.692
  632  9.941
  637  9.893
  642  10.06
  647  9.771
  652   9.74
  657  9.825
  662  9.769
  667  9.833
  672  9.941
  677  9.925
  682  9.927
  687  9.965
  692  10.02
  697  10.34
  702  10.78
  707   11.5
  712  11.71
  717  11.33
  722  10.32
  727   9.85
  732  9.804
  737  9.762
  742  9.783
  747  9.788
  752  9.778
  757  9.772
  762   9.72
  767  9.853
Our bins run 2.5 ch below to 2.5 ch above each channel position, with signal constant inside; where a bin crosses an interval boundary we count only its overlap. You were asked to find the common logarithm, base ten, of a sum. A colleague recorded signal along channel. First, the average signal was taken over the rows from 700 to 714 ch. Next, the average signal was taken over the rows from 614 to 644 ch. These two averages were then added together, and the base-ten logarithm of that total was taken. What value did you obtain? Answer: 1.33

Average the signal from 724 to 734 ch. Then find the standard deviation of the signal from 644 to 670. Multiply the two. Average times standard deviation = 0.4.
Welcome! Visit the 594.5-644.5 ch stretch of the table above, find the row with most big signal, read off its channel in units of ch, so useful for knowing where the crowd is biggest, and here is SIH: 642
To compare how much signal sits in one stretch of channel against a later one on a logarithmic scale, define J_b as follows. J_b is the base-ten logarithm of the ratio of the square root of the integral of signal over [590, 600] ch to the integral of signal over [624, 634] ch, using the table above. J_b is -1.01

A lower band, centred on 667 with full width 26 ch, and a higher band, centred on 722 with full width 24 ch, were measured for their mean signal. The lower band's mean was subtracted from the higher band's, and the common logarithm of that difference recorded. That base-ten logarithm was -0.13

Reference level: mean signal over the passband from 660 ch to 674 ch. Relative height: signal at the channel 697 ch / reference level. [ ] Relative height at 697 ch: 1.050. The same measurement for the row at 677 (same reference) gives 1.008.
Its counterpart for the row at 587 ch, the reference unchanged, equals 0.947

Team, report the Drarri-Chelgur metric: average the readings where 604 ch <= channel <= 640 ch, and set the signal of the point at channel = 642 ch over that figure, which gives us 1.04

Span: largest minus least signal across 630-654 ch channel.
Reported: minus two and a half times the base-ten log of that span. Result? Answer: 1.2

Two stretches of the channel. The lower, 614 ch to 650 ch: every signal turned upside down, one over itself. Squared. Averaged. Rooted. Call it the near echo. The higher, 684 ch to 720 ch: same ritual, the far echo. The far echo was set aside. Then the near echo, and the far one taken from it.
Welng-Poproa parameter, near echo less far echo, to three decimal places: 0.009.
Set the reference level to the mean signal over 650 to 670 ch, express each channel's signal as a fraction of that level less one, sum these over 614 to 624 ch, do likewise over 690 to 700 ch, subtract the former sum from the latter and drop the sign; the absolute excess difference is 0.11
